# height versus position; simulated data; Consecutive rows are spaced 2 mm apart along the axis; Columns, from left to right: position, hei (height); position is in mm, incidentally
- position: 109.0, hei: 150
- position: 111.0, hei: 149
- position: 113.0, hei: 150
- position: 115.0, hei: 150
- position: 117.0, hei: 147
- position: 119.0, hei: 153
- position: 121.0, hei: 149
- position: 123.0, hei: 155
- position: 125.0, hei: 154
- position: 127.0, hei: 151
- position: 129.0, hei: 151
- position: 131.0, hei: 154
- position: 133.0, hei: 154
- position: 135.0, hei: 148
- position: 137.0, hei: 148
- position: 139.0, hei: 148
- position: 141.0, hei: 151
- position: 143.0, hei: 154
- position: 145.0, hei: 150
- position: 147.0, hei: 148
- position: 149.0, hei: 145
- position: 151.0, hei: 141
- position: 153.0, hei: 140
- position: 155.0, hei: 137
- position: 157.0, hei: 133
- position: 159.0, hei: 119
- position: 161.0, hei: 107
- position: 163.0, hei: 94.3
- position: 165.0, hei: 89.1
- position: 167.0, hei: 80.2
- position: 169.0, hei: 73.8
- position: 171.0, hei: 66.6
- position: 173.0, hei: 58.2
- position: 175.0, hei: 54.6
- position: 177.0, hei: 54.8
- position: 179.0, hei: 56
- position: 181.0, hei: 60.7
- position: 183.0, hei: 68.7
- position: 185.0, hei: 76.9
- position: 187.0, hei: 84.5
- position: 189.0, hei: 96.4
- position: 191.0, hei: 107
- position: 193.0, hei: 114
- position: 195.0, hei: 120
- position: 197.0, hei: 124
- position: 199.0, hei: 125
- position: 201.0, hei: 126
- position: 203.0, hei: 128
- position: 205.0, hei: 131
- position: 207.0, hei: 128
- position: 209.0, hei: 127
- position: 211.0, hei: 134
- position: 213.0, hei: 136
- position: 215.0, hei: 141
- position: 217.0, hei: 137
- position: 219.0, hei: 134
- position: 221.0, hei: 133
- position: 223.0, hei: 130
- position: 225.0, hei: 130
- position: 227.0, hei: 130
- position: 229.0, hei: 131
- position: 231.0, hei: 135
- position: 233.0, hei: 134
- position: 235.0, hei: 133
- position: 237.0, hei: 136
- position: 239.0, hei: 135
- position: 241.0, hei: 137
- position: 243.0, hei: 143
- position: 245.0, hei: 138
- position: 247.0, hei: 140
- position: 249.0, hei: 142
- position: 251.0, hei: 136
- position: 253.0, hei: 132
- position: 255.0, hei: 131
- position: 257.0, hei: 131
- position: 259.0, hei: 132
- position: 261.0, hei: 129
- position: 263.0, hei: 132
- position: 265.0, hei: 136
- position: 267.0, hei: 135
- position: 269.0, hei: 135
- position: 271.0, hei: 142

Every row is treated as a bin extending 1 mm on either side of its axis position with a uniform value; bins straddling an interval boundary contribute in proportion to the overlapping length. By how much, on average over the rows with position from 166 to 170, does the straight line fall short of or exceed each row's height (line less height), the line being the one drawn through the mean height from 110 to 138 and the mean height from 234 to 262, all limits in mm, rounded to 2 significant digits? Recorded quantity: 68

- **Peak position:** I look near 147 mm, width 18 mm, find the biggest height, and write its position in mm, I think 143.0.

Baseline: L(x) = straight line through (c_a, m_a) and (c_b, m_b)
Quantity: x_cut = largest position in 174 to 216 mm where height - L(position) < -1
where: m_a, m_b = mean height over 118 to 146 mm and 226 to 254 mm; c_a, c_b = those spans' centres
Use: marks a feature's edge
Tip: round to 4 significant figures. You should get 213.0 mm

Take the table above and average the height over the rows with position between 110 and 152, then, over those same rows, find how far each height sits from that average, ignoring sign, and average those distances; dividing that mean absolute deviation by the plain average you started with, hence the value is 0.017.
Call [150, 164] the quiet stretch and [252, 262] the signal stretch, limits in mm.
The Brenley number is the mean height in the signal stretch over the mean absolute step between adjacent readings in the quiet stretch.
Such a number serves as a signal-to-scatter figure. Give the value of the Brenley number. 17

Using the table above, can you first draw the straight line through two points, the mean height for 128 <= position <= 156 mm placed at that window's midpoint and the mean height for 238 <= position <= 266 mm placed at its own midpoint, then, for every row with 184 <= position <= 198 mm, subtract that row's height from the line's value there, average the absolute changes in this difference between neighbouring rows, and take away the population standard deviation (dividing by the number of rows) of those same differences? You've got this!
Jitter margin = -9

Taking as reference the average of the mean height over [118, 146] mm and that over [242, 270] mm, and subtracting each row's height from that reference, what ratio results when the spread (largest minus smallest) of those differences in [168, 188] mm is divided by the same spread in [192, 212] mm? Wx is 1.5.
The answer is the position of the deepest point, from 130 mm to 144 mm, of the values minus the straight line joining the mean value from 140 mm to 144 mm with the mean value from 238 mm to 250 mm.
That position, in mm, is 135.0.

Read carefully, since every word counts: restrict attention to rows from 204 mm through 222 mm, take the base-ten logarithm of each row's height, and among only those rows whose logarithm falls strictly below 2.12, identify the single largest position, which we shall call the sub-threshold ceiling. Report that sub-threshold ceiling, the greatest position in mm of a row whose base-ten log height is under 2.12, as 209.0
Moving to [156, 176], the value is 175.0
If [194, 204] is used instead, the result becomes 203.0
